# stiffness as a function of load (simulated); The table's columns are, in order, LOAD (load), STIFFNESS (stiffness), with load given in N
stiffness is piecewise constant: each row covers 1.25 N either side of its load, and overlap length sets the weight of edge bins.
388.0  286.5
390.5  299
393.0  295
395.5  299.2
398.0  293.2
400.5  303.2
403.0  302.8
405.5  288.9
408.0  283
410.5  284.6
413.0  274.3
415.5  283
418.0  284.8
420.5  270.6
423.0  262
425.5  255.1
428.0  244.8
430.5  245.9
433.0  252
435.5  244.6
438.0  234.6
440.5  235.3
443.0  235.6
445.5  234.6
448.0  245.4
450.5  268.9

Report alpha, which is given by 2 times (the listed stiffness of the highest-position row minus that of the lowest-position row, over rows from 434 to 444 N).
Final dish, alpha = -18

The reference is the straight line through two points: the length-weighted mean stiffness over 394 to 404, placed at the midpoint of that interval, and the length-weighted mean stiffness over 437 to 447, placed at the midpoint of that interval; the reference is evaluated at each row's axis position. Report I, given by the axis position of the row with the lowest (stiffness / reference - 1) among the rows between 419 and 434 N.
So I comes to 428.0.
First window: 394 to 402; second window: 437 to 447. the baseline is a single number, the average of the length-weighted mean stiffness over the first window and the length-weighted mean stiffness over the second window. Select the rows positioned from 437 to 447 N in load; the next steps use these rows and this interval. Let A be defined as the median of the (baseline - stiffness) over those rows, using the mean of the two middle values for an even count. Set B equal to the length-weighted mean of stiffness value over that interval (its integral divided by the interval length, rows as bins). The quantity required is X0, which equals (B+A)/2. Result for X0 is 133.6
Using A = 32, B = 235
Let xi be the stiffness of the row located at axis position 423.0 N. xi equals 262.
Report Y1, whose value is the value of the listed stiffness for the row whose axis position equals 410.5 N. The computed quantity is 284.6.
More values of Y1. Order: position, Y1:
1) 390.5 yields 299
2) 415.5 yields 283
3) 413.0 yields 274.3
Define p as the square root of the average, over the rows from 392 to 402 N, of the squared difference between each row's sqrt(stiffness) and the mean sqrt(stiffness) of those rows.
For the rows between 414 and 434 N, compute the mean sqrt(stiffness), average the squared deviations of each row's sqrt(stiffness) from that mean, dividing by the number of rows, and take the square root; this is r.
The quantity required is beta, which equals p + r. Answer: 0.56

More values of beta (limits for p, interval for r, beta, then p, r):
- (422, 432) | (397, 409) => 0.45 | 0.22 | 0.229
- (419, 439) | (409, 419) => 0.46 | 0.33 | 0.129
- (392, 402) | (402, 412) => 0.34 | 0.11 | 0.228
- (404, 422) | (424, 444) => 0.41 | 0.18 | 0.233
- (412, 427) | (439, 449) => 0.47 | 0.32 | 0.143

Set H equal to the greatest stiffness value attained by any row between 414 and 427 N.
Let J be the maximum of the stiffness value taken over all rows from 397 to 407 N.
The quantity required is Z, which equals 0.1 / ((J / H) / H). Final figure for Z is 27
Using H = 284.8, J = 303.2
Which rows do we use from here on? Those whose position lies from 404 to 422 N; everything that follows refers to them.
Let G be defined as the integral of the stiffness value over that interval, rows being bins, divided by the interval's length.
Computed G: 281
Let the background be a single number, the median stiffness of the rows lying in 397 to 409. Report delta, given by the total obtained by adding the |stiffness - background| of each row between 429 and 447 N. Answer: 370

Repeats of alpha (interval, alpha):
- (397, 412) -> -17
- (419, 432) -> -49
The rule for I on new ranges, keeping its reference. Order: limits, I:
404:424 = 413.0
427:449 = 428.0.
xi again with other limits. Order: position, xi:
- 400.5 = 303.2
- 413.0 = 274.3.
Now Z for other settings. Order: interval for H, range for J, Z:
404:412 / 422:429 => 32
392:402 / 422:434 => 35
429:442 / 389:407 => 21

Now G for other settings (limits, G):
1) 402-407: 295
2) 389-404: 298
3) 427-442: 243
